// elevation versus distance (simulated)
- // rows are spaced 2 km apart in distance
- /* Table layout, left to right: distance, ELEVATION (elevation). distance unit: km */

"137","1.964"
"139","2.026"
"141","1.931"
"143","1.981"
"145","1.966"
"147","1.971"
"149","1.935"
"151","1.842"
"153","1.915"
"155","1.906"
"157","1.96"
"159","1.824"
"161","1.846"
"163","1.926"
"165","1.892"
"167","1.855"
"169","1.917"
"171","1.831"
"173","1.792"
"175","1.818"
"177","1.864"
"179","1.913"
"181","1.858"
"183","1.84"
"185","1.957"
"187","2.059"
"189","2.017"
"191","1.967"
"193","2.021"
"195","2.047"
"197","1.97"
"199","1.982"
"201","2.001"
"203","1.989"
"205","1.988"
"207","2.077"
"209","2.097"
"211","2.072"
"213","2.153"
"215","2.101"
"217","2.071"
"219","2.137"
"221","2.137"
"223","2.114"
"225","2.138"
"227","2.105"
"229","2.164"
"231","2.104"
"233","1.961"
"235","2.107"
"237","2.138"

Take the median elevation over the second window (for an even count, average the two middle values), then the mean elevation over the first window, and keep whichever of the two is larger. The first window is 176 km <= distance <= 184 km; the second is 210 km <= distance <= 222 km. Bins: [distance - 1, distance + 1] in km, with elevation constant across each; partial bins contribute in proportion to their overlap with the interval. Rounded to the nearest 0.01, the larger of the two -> 2.12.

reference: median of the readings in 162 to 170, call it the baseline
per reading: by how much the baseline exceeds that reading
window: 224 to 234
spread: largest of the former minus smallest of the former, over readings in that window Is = 0.20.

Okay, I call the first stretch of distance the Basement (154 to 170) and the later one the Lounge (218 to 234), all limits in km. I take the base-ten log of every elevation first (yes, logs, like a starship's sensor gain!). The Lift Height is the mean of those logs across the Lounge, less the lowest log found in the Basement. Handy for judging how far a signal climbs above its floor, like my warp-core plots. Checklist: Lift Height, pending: 0.063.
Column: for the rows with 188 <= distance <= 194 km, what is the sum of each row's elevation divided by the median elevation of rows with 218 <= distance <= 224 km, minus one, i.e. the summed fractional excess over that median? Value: -0.19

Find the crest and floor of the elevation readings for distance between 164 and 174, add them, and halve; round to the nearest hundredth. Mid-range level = 1.85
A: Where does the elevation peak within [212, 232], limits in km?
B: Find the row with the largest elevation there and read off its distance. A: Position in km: 229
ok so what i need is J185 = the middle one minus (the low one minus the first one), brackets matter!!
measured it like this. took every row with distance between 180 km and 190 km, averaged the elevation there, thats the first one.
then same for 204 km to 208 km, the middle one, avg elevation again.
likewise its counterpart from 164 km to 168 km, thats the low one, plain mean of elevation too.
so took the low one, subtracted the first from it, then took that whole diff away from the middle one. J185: 2.11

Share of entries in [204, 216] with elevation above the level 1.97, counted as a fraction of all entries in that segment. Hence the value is 1.0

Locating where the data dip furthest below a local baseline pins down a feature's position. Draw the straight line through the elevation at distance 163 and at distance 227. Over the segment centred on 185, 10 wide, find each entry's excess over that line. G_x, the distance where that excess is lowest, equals 183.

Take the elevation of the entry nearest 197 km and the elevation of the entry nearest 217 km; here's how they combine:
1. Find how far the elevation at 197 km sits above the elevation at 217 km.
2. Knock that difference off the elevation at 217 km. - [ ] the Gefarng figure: 2.17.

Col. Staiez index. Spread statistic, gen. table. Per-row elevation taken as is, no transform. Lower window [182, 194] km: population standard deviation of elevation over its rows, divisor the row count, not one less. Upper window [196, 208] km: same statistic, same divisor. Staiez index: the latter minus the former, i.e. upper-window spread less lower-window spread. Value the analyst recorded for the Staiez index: -0.035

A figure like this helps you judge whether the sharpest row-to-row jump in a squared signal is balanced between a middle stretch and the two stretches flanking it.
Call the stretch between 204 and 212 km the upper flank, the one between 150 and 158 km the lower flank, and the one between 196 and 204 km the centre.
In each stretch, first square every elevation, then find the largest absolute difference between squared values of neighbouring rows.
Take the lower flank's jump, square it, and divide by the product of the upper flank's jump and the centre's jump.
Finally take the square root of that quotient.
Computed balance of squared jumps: 1.66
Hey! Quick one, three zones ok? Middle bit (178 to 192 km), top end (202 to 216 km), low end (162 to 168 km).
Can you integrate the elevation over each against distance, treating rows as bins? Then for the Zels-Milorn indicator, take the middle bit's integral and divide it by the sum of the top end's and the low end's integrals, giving 0.68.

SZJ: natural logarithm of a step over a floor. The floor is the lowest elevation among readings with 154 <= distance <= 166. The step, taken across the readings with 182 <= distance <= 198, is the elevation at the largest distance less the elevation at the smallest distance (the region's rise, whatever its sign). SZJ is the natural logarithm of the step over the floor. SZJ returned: -2.6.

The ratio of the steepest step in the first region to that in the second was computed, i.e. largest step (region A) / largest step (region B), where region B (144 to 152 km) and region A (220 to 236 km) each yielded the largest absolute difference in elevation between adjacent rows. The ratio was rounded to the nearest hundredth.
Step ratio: 1.57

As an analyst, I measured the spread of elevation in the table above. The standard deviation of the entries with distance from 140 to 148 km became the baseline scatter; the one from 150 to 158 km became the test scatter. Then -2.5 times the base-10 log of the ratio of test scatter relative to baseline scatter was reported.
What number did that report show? -0.9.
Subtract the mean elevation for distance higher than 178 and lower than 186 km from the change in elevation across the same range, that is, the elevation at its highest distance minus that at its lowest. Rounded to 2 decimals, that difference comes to -1.85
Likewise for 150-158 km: -1.79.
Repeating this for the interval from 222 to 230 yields -2.08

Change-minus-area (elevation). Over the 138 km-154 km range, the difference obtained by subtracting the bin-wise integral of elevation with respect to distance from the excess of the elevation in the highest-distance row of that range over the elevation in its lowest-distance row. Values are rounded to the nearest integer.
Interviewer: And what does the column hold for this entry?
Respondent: -31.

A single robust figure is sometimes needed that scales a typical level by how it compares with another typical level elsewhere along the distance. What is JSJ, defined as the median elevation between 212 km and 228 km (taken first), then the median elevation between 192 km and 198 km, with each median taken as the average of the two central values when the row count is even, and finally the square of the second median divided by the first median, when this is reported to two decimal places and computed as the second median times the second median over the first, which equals 1.92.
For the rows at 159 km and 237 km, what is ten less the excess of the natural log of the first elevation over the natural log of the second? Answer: 10.2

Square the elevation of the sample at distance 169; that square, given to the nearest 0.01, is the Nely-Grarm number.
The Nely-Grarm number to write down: 3.67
